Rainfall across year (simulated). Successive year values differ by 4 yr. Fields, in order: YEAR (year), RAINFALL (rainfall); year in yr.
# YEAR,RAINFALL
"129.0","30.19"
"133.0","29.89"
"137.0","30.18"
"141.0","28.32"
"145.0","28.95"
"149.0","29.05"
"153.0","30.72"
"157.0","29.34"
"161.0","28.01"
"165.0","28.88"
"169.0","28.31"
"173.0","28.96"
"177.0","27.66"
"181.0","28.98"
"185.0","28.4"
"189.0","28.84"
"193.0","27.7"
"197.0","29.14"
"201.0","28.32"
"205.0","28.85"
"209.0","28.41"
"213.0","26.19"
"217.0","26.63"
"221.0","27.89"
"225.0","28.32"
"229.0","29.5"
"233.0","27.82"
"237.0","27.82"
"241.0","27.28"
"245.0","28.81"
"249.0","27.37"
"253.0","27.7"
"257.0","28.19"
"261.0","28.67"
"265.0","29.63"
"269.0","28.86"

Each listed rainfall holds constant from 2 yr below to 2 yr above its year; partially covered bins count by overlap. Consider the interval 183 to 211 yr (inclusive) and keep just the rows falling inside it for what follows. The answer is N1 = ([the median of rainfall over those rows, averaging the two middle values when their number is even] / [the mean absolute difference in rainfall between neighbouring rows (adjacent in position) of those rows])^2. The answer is 1256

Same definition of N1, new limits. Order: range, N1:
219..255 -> 974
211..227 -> 1474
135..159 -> 670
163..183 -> 905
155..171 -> 959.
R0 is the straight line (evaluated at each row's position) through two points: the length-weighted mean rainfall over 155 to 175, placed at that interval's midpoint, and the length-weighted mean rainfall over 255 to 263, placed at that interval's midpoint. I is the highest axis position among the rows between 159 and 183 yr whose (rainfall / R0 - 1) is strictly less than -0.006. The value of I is 177.0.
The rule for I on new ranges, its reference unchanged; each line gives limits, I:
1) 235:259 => 257.0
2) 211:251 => 249.0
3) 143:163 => 161.0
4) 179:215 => 213.0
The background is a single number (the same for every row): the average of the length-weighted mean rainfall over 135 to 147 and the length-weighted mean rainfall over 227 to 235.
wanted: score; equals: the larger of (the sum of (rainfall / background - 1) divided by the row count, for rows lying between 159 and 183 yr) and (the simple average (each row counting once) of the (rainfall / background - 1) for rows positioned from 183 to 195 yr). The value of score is -0.015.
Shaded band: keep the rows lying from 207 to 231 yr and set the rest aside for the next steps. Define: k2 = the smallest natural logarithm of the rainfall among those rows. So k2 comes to 3.27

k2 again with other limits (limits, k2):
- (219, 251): 3.31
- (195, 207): 3.34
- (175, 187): 3.32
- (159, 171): 3.33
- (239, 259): 3.31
